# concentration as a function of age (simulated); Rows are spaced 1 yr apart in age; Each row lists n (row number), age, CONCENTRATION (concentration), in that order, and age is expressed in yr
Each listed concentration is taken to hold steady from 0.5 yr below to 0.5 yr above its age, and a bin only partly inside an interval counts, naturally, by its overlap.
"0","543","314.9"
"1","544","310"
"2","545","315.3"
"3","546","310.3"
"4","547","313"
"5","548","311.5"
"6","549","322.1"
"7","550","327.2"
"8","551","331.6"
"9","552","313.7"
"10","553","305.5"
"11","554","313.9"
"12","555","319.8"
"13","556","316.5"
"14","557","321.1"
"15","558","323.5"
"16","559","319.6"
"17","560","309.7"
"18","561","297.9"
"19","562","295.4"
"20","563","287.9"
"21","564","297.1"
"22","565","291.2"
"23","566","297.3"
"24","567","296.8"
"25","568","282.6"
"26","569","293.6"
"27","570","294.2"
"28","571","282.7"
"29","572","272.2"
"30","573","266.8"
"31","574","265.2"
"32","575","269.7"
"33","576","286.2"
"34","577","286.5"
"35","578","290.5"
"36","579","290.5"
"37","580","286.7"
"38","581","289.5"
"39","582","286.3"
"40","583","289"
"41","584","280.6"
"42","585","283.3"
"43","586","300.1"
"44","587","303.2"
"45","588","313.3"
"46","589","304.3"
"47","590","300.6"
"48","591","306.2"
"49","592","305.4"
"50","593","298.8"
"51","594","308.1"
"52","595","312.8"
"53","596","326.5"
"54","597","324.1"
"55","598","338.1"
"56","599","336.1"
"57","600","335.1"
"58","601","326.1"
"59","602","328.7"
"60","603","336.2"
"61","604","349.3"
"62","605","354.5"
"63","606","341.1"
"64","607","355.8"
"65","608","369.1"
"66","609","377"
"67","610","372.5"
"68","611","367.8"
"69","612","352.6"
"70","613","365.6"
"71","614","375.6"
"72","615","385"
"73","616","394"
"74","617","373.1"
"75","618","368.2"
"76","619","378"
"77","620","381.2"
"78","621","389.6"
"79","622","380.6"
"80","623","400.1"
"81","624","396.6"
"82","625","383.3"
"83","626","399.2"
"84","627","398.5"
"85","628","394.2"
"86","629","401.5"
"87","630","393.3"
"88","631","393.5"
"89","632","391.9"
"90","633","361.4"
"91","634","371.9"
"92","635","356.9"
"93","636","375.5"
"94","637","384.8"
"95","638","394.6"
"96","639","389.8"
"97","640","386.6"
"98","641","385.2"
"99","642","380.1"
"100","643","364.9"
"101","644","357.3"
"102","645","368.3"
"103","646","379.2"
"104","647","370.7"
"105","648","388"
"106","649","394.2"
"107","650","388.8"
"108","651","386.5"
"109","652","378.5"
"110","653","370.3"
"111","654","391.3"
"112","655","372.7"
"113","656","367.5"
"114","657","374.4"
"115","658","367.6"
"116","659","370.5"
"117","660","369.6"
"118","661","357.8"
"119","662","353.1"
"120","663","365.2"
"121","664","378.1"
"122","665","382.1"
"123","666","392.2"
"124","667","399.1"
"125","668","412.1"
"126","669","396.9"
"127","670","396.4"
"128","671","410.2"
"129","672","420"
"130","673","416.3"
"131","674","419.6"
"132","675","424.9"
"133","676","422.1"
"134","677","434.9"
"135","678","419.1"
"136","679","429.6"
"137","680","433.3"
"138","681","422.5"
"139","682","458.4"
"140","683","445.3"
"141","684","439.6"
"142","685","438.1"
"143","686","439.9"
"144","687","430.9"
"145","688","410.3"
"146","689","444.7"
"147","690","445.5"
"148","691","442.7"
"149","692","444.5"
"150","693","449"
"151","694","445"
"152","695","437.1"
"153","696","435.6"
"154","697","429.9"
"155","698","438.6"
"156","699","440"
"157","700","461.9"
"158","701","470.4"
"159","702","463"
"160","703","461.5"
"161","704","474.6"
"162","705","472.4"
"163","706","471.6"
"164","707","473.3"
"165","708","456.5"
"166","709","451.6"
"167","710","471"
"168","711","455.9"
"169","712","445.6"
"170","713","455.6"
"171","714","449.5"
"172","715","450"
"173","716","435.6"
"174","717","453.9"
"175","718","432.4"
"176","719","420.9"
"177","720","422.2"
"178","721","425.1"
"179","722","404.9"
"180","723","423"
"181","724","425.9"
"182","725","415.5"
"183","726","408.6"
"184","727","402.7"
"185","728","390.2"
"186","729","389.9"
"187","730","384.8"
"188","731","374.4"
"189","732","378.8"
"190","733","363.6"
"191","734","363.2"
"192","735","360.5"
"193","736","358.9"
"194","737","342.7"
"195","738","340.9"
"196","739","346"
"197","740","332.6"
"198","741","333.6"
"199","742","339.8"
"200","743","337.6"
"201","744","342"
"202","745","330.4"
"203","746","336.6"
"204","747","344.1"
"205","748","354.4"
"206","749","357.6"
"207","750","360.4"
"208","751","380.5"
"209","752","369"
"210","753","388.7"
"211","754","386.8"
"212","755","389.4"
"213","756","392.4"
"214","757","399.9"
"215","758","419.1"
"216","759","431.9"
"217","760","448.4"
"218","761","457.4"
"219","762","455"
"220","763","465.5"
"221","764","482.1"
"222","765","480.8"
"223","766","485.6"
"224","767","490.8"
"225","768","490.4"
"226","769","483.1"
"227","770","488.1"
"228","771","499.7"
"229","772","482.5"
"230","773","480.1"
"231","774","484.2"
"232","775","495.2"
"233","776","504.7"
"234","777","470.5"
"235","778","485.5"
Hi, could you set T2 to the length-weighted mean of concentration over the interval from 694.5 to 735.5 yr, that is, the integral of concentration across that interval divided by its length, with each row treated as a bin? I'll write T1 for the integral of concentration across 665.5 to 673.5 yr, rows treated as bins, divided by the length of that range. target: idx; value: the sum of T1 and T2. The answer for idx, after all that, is 836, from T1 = 405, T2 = 430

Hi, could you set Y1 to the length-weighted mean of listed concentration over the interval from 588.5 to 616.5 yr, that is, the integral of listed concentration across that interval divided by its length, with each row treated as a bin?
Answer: 341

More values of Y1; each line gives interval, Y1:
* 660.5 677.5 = 399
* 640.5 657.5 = 378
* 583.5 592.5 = 300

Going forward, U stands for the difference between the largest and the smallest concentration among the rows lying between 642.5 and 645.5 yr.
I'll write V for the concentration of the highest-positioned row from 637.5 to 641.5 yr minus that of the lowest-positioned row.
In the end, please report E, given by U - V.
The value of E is 20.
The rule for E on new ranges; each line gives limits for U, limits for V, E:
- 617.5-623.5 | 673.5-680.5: 18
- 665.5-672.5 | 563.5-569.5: 31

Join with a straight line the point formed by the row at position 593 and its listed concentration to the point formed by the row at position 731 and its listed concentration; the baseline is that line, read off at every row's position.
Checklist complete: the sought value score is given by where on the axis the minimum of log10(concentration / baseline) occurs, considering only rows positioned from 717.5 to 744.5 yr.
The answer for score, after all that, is 740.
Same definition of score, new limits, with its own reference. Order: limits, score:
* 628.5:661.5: 661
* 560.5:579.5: 574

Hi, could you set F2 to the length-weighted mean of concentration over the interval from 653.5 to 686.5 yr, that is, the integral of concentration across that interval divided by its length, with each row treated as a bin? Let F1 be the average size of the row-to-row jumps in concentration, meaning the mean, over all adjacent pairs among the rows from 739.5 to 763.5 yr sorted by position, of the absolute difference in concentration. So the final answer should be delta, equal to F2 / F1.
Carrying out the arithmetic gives 48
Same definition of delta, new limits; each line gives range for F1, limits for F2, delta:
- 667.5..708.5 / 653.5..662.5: 43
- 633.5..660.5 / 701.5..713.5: 52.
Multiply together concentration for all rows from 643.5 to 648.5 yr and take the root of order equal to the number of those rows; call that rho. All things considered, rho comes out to 373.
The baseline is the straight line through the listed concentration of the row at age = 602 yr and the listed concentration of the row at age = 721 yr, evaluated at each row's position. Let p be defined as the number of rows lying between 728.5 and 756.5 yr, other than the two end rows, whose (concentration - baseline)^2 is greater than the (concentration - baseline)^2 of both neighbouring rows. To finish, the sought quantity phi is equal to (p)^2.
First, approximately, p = 7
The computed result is 49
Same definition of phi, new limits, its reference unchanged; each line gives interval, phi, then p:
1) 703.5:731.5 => 25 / 5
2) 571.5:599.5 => 64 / 8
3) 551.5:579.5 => 49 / 7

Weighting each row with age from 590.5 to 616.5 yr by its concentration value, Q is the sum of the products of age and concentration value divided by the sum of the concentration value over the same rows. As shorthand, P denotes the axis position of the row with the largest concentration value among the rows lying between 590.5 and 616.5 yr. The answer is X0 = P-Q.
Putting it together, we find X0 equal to 12.0 yr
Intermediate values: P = 616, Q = 604.0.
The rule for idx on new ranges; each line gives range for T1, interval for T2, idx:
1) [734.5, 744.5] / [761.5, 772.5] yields 826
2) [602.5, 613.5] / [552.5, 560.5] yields 675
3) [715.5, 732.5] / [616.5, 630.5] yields 799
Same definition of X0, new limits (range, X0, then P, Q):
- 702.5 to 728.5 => -11.1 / 704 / 715.1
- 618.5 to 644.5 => -2.4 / 629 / 631.4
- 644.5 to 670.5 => 10.4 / 668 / 657.6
